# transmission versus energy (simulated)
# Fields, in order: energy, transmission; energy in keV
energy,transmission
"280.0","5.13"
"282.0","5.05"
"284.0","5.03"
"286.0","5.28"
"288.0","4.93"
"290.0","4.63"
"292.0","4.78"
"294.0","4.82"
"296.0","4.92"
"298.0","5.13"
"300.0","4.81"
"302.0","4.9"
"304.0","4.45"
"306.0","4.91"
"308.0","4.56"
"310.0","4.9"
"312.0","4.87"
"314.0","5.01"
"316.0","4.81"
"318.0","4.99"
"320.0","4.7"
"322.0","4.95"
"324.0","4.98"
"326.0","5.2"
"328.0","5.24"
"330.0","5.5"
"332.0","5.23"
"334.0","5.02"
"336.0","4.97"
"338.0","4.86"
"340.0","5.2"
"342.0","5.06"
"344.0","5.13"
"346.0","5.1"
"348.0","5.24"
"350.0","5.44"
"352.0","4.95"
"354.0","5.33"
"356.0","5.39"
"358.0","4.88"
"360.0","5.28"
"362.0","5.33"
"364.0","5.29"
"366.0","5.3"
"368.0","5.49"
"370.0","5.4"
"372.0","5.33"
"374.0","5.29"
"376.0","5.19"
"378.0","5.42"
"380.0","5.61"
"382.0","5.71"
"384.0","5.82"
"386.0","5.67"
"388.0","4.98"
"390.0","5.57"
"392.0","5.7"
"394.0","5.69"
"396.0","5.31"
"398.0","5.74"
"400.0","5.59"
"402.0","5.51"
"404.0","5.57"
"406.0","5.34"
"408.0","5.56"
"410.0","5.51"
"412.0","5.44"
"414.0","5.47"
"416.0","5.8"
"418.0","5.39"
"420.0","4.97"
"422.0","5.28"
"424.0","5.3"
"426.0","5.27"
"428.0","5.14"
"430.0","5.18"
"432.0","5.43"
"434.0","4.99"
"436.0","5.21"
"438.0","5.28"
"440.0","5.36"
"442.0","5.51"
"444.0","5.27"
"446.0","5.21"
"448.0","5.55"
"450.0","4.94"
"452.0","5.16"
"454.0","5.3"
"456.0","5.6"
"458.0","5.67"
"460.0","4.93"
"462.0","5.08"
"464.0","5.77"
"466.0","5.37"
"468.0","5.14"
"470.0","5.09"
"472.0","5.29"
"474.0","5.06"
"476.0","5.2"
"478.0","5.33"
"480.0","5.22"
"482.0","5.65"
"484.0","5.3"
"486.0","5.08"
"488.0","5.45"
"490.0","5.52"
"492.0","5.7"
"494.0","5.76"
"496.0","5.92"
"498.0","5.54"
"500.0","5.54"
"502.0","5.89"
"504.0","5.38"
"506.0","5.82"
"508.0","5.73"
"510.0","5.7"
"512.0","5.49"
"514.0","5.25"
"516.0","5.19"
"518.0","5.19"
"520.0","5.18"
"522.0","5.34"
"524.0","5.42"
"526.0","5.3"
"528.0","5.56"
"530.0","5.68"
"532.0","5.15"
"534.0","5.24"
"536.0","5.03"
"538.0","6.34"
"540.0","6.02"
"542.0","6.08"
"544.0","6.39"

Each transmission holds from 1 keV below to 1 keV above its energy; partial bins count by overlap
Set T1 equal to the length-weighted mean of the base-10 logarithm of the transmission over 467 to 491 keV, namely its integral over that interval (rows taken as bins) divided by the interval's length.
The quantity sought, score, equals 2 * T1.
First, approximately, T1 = 0.722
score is 1.44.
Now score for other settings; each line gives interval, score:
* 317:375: 1.43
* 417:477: 1.44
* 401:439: 1.46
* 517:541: 1.47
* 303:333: 1.39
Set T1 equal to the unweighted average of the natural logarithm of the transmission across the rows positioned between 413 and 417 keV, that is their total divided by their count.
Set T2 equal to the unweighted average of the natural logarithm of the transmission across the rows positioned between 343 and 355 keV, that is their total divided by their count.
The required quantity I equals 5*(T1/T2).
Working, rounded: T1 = 1.73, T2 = 1.65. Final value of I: 5.24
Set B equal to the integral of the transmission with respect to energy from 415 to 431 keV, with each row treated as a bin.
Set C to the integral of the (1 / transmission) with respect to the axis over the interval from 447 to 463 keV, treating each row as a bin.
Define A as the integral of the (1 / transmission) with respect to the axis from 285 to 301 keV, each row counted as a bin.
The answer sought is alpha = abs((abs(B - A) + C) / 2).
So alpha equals 42.2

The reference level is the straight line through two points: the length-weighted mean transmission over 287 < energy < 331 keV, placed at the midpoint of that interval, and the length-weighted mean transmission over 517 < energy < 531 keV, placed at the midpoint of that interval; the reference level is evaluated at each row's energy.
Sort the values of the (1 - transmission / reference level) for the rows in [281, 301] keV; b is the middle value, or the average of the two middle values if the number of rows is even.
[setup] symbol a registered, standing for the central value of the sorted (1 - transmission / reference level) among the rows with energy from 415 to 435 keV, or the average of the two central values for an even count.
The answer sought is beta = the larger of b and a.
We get -0.011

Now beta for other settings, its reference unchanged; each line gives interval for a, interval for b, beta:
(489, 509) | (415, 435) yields -0.022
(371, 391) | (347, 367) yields -0.052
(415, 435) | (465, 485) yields 0.006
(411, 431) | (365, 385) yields -0.025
